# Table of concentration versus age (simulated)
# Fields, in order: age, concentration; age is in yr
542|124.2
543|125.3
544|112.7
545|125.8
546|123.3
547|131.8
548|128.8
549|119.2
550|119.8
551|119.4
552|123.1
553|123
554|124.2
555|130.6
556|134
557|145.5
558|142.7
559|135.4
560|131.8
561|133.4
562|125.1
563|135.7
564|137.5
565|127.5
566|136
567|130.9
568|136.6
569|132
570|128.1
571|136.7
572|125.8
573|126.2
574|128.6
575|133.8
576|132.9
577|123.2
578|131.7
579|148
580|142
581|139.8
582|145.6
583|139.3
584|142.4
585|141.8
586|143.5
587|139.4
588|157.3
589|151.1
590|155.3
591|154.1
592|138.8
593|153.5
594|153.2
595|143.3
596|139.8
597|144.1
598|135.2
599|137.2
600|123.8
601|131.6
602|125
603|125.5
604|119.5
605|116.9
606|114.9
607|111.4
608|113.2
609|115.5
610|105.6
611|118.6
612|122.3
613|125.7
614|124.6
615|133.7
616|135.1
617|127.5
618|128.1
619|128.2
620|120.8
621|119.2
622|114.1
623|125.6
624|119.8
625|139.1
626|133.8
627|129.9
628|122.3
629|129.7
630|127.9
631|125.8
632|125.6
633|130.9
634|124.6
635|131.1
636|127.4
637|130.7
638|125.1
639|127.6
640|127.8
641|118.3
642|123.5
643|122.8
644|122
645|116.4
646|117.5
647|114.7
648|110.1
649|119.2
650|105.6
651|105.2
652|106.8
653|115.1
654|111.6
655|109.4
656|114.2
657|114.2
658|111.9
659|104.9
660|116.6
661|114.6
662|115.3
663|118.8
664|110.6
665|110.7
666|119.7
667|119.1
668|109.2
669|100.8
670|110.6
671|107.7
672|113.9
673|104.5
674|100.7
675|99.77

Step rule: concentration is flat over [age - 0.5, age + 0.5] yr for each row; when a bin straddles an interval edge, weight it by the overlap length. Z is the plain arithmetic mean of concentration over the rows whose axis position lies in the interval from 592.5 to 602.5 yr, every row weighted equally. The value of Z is 139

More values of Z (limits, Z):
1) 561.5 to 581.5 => 133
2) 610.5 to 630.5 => 126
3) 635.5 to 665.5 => 116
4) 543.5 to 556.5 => 124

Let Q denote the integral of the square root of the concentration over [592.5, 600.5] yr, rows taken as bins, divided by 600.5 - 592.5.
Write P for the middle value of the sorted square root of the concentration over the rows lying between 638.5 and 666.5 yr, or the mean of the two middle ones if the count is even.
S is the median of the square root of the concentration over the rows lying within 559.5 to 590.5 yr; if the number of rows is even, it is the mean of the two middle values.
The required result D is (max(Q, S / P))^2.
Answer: 141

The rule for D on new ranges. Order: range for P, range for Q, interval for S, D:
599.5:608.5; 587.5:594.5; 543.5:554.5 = 152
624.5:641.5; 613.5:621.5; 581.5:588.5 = 127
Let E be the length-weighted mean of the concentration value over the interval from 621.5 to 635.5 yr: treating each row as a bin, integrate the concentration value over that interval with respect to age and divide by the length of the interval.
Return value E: 127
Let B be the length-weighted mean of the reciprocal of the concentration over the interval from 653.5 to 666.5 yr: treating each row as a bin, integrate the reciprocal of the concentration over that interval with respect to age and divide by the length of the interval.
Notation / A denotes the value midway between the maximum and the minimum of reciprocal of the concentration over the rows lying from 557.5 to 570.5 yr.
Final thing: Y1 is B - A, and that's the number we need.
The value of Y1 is 0.0013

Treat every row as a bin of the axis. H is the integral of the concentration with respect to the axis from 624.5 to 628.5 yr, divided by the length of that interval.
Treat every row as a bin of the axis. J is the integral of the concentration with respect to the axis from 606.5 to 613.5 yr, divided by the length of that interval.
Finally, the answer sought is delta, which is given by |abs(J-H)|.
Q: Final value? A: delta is 15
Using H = 131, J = 116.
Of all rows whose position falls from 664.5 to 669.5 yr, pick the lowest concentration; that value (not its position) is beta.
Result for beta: 100.8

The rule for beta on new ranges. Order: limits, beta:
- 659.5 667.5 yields 110.6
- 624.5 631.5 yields 122.3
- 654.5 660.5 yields 104.9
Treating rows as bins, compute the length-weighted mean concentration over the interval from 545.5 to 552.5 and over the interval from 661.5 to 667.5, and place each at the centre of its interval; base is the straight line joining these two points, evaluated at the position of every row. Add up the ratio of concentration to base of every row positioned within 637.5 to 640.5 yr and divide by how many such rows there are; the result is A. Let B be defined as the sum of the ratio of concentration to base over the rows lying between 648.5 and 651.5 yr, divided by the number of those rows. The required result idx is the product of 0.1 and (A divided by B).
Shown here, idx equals 0.115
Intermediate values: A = 1.08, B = 0.94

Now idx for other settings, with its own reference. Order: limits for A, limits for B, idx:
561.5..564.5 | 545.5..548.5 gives 0.105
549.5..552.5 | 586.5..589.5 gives 0.079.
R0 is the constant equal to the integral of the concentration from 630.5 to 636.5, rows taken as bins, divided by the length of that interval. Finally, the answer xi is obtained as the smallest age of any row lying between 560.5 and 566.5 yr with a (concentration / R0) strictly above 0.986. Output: 561 yr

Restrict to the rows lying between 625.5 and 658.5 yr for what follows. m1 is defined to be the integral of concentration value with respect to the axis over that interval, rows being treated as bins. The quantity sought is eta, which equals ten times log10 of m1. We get 36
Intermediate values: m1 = 3979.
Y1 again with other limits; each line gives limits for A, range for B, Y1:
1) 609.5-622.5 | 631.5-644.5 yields -0.0005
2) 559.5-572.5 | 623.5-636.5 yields 0.0002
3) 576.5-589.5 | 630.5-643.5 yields 0.0007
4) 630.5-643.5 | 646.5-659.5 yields 0.0010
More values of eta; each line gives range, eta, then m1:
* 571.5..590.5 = 34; 2648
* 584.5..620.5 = 37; 4755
